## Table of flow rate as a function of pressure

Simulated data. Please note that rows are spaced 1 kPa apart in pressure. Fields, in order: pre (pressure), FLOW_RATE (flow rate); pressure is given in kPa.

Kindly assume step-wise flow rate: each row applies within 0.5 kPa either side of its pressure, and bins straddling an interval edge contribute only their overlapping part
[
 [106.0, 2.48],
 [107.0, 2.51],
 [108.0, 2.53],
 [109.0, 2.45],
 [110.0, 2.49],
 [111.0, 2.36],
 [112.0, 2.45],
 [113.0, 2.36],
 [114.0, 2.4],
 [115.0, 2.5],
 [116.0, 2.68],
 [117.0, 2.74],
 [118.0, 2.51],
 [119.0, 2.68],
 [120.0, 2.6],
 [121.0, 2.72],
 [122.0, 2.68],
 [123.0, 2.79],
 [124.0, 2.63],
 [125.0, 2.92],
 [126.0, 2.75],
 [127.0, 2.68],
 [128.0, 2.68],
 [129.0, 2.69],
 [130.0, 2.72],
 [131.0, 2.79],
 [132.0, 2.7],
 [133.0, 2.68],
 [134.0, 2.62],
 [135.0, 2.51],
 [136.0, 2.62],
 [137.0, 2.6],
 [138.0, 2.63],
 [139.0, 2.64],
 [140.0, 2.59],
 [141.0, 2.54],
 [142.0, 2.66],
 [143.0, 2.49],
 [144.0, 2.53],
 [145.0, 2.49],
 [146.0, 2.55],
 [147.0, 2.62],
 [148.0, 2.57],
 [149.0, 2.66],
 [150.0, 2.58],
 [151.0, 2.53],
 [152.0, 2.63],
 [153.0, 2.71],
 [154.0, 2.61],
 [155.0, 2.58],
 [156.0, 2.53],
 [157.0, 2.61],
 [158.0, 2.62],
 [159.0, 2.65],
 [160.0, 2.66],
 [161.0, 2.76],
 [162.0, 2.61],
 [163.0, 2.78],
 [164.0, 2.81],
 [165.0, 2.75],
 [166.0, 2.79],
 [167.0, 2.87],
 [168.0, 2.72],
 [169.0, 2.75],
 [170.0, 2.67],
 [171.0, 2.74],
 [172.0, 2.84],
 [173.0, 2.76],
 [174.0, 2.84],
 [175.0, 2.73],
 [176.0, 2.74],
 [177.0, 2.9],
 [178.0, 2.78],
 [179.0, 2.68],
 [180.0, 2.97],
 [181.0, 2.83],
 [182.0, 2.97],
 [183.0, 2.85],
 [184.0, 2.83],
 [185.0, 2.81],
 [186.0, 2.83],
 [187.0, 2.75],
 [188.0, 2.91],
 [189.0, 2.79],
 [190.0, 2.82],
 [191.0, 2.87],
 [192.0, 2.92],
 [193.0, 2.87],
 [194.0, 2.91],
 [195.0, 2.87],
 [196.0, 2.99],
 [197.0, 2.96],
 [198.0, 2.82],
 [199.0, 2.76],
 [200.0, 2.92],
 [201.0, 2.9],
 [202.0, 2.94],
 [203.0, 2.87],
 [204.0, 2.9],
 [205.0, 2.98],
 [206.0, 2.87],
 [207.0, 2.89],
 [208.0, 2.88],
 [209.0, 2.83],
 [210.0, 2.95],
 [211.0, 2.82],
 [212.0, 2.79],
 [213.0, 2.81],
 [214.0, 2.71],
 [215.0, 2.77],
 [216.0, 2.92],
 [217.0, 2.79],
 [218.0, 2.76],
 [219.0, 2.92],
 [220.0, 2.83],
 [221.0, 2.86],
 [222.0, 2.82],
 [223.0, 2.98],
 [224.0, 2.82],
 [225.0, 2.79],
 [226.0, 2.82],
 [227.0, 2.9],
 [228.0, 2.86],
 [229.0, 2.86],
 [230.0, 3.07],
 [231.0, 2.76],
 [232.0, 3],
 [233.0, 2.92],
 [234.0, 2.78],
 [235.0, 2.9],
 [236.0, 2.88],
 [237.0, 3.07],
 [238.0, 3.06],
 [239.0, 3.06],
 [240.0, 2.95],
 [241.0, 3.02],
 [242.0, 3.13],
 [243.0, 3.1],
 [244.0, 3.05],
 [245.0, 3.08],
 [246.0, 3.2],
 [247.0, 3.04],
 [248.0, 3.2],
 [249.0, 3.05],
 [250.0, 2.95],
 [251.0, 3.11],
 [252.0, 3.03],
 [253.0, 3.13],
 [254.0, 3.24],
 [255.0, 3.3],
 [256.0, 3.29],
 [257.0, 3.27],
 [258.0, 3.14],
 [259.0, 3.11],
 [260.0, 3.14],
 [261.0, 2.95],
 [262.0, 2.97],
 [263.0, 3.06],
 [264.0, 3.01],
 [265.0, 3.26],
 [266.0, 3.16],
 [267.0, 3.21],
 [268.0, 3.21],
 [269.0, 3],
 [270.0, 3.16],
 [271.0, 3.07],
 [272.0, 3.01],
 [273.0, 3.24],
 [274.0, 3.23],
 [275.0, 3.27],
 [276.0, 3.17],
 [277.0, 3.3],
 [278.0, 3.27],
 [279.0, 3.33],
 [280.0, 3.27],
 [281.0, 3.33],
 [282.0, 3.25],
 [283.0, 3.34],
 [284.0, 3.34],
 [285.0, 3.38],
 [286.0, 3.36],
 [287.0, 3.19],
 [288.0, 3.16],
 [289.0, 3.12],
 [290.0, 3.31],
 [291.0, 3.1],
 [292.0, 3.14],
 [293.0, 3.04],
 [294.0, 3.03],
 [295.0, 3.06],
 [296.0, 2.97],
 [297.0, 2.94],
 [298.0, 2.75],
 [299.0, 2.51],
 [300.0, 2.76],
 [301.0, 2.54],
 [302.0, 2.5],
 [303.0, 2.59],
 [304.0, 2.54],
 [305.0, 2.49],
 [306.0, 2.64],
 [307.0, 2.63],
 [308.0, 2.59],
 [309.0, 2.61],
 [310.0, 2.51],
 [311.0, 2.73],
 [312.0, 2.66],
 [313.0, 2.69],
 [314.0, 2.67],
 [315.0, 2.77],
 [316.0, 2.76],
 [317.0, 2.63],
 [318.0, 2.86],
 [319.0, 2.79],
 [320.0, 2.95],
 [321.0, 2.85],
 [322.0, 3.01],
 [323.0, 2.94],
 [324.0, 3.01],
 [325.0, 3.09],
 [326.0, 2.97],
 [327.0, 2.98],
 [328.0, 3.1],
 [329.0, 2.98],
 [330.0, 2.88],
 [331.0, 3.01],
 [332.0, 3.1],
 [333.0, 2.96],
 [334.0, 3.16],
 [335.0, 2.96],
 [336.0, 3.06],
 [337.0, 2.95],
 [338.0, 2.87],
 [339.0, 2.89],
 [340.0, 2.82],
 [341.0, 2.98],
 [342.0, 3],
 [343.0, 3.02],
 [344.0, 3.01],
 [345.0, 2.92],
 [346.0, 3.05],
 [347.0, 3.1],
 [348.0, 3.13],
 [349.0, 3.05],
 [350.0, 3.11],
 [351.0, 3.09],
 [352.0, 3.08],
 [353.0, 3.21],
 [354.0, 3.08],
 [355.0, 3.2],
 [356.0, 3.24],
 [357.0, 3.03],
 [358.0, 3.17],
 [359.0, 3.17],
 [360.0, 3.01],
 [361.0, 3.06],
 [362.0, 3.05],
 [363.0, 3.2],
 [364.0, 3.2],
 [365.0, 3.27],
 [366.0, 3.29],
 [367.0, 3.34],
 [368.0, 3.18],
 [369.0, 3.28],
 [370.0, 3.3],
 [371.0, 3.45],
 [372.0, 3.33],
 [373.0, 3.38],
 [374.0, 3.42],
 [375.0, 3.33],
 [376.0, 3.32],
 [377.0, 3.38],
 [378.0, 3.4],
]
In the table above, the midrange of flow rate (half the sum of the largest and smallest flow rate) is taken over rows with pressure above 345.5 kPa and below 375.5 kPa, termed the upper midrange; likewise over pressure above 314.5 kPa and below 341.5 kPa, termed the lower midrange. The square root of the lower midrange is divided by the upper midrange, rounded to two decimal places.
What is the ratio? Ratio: 0.53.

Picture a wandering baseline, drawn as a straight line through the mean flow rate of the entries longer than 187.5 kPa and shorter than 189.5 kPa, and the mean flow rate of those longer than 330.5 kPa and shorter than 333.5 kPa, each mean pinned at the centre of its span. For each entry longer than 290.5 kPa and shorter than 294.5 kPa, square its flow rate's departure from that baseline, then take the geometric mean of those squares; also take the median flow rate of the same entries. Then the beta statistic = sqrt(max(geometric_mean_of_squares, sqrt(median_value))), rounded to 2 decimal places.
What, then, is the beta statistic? 1.32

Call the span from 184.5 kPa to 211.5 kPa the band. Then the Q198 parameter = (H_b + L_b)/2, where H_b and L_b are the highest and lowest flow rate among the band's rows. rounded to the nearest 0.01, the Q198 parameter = 2.87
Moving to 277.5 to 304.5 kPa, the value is 2.94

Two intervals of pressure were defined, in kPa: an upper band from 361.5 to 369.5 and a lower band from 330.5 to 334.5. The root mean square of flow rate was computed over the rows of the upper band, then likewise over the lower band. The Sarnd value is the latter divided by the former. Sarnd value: 0.95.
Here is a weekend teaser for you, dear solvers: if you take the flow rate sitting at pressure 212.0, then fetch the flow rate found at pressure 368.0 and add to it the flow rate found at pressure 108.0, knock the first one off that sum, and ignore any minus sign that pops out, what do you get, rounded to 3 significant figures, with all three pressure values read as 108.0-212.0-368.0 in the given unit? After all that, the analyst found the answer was 2.92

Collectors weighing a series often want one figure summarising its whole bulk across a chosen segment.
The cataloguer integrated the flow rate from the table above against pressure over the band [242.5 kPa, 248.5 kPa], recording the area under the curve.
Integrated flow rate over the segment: 18.7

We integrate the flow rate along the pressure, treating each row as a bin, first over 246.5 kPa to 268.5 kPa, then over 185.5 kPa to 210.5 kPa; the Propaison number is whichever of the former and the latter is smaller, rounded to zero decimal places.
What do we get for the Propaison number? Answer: 69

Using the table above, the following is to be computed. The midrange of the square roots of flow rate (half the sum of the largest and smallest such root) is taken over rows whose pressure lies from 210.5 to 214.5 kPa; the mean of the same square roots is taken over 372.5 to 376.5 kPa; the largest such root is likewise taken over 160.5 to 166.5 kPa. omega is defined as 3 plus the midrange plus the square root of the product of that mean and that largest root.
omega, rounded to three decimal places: 6.416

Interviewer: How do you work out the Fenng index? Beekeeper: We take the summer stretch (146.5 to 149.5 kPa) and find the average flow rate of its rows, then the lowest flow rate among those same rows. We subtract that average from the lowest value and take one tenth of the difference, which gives -0.0047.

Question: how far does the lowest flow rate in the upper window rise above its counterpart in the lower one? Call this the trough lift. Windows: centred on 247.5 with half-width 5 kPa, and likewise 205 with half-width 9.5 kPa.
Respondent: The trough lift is 0.24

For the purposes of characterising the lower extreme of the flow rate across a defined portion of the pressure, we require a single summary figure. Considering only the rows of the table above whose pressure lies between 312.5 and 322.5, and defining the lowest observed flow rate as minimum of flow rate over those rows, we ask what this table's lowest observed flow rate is 2.63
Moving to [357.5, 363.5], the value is 3.01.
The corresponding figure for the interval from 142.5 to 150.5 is 2.49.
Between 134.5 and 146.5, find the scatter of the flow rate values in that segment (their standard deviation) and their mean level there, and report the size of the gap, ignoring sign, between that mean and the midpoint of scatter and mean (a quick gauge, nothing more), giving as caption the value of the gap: 1.26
